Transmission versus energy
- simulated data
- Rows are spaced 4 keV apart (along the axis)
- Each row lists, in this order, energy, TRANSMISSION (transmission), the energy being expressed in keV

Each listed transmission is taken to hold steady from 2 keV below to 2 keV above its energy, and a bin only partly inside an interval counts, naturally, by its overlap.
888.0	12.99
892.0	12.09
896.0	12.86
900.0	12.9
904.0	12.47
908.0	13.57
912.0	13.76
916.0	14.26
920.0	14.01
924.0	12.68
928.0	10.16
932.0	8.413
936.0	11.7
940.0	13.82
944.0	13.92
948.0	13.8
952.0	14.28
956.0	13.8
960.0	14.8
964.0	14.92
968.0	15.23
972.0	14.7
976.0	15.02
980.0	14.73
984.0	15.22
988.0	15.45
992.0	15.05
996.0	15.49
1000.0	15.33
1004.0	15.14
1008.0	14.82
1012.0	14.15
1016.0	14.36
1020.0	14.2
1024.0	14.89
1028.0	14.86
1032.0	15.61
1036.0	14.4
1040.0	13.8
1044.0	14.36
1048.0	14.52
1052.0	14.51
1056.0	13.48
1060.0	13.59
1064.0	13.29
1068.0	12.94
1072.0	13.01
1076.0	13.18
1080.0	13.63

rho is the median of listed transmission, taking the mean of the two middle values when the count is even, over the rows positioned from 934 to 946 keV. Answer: 13.8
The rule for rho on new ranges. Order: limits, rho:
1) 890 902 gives 12.9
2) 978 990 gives 15.2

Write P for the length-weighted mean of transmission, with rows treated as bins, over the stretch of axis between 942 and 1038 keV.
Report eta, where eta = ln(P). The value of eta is 2.69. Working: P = 14.8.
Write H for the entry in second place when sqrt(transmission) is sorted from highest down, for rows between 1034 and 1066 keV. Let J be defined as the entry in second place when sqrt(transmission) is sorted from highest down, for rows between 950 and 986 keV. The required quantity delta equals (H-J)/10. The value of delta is -0.009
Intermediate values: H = 3.81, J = 3.90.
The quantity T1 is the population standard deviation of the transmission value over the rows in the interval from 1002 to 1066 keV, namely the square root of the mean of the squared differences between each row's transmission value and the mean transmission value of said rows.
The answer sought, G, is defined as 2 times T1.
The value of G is 1.21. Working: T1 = 0.60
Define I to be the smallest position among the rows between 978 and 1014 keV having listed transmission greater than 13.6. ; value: 980.0 keV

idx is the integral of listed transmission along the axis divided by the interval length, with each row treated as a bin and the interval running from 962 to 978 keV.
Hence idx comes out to 14.97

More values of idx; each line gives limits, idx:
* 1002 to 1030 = 14.63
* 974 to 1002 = 15.18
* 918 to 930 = 12.28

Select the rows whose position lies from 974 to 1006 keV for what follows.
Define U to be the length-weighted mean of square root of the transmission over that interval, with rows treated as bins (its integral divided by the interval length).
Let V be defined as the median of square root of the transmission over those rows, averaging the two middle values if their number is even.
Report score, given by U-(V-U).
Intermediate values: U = 3.90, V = 3.90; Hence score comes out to 3.90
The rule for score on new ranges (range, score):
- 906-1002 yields 3.67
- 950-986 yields 3.83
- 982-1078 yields 3.79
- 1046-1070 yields 3.73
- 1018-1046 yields 3.84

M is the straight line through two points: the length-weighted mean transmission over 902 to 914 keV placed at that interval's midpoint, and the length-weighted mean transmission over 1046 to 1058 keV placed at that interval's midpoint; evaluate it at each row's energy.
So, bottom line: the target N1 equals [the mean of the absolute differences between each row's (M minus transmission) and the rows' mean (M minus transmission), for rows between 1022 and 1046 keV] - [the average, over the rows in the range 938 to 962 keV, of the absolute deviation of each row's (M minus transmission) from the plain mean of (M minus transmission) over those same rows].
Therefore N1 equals 0.2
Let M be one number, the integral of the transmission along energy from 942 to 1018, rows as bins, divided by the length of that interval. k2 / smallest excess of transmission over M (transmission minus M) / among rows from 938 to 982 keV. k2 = -0.9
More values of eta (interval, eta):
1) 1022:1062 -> 2.67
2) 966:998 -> 2.72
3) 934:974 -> 2.65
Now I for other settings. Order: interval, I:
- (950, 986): 952.0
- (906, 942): 912.0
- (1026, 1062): 1028.0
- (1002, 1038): 1004.0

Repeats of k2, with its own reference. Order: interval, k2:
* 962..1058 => -1.3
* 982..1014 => -0.6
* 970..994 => 0.0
